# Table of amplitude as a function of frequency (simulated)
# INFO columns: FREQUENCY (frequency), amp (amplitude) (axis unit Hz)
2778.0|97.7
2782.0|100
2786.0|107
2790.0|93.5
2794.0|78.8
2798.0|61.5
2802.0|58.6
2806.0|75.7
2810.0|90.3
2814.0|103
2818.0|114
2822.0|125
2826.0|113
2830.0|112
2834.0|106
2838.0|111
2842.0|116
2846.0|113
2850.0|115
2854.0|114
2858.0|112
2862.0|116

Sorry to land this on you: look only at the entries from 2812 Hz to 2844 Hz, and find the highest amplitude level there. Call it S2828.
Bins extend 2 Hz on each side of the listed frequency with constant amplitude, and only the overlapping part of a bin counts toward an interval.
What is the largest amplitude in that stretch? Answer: 125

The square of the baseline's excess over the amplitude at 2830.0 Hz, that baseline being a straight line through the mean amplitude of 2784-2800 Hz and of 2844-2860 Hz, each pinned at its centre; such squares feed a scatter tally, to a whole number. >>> 79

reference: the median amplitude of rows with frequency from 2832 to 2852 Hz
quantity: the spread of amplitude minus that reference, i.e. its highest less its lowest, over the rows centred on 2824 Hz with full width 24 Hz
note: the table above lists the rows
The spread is 22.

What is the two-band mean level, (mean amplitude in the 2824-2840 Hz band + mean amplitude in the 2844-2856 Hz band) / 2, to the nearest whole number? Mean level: 112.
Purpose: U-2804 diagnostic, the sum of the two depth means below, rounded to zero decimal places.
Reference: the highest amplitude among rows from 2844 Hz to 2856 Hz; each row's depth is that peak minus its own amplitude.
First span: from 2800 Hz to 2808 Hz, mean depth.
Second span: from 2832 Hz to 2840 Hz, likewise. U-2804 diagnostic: 54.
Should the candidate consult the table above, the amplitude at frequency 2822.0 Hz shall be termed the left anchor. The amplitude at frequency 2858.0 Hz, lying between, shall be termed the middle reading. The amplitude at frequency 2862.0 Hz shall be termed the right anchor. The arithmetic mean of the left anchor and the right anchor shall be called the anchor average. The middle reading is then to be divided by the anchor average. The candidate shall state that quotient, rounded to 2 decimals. 0.93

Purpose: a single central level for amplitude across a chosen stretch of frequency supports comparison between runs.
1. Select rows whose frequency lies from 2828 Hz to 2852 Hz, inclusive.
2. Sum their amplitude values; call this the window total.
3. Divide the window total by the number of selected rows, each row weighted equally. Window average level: 112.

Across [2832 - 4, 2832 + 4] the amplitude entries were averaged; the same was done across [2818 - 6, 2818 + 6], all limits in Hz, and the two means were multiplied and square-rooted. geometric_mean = 111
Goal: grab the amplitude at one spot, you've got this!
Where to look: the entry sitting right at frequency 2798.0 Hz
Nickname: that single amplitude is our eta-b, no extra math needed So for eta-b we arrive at 61.5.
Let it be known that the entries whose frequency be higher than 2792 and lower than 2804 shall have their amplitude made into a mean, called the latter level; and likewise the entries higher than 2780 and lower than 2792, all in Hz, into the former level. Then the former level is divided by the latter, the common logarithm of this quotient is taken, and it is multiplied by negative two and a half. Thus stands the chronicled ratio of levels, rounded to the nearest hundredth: -0.45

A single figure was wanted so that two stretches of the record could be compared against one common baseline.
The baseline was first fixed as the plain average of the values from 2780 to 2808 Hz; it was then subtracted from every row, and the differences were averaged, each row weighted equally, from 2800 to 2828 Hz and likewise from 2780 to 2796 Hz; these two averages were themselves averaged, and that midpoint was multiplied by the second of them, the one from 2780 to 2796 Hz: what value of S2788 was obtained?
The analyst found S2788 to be 175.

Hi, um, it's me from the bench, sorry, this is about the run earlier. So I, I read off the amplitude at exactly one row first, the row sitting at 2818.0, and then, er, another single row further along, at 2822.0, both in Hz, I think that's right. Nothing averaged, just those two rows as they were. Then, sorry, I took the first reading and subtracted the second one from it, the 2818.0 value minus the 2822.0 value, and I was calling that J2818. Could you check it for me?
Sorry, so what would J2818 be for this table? -11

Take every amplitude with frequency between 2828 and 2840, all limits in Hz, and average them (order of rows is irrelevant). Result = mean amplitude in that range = 110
